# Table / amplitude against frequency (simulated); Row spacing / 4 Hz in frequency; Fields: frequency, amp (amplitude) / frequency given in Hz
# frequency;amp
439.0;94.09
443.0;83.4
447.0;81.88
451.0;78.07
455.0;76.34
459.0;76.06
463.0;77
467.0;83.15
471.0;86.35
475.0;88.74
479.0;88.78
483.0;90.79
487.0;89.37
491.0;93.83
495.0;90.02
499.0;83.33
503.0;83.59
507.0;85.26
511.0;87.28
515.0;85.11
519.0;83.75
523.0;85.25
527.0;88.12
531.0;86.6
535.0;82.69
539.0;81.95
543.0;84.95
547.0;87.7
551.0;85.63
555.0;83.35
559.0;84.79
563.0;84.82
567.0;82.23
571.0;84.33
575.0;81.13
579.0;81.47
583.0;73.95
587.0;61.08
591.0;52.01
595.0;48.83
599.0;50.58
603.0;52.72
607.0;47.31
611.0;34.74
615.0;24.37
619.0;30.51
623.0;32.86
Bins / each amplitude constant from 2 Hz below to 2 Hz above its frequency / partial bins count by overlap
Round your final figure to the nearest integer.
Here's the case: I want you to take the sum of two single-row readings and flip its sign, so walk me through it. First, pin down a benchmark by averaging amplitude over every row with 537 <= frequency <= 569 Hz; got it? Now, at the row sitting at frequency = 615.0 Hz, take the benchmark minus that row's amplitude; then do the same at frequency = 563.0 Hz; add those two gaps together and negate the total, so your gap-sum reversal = -60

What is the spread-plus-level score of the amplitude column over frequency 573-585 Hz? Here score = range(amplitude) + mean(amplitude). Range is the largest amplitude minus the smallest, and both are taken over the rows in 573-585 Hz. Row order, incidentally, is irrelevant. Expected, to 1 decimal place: 86.4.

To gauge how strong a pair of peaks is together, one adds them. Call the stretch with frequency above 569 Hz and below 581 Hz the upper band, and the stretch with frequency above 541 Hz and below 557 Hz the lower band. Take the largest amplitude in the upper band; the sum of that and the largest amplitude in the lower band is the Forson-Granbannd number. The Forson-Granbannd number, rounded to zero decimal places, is 172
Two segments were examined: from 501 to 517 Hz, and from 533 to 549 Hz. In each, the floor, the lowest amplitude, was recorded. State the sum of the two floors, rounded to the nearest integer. 166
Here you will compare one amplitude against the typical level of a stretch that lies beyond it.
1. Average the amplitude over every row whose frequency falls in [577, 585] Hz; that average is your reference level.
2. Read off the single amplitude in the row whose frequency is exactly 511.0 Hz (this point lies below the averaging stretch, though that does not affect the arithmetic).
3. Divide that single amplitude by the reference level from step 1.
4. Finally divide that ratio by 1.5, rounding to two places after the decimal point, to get 0.75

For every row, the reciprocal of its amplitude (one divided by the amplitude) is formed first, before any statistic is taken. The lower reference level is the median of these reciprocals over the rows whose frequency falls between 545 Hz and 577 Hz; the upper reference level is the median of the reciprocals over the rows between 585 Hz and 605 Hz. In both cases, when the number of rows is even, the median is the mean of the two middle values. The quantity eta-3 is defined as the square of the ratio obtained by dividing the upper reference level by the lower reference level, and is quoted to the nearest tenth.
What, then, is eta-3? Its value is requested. 2.6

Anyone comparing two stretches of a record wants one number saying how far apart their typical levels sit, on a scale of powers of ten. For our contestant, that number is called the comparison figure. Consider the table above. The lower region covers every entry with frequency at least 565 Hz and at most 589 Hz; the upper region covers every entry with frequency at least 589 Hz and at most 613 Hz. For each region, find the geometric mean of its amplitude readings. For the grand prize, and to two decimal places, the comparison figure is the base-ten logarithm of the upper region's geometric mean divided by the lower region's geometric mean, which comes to -0.21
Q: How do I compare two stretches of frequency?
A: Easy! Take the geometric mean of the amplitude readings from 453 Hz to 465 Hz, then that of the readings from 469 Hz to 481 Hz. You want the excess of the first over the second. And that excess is -11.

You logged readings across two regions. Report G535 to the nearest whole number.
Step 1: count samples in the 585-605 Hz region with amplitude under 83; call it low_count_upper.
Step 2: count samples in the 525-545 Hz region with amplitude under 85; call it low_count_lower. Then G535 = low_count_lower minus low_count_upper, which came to -2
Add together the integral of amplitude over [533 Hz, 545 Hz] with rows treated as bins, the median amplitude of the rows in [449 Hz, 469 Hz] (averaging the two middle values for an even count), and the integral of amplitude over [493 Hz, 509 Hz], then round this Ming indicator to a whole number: 2444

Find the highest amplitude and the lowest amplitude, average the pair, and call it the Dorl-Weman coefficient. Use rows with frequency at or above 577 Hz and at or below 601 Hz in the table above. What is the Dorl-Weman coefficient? 65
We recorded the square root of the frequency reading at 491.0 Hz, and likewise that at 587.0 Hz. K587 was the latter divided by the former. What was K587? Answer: 0.81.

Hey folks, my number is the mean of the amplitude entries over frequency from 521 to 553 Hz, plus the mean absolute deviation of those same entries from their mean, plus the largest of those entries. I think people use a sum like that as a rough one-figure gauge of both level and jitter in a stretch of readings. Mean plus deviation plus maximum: 175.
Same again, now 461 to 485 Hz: 180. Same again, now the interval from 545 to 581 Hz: 173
